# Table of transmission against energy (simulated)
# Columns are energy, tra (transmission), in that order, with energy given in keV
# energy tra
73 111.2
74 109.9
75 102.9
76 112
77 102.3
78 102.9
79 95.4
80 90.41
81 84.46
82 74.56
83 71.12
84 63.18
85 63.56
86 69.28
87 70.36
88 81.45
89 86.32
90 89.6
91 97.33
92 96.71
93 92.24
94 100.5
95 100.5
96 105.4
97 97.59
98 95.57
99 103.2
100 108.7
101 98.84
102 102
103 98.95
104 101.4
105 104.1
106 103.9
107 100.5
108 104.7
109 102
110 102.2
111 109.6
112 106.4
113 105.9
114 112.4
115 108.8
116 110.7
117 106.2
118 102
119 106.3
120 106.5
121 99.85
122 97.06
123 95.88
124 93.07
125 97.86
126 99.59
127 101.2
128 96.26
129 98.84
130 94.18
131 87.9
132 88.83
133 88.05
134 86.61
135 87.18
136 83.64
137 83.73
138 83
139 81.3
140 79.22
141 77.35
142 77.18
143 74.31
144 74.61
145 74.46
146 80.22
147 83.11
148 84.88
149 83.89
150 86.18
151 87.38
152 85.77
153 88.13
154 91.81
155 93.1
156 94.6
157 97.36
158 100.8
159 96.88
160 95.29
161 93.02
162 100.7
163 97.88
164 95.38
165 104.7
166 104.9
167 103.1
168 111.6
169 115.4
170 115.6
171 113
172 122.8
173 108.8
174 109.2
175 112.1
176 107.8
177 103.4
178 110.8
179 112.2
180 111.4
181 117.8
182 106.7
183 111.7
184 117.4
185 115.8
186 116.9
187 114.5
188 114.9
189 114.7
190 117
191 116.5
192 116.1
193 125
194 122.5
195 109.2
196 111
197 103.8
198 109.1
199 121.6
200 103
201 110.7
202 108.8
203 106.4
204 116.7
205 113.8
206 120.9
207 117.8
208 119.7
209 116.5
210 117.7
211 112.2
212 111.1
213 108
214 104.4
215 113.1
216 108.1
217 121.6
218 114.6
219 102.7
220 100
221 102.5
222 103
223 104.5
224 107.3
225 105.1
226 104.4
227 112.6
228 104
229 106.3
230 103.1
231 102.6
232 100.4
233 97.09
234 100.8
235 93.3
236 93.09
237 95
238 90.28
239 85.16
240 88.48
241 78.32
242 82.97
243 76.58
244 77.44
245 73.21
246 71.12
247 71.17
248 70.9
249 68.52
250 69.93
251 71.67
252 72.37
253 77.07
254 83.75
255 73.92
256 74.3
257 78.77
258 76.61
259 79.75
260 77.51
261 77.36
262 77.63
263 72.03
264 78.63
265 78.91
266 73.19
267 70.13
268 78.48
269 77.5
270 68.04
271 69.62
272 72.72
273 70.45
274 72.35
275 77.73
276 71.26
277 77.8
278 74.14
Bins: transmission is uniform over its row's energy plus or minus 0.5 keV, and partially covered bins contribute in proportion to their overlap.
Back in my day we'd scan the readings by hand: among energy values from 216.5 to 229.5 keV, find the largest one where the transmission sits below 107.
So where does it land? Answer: 229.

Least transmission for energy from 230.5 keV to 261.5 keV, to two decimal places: 68.52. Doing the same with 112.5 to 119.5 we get 102.00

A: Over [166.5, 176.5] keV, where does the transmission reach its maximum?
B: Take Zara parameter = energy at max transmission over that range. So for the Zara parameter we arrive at 172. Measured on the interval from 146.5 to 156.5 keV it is 156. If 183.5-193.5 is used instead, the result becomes 193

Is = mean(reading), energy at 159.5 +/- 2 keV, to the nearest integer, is 96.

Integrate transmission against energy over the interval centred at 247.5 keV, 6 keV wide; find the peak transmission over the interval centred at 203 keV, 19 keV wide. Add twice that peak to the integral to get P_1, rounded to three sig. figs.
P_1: 670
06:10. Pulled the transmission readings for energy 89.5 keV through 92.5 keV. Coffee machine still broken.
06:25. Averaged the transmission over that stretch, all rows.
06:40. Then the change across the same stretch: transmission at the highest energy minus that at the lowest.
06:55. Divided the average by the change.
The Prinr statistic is 13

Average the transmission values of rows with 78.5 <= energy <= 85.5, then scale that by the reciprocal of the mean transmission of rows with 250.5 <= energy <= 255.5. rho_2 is 1.02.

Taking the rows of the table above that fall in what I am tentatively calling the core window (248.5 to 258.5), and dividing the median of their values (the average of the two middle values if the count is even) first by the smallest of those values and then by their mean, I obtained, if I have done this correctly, 0.0145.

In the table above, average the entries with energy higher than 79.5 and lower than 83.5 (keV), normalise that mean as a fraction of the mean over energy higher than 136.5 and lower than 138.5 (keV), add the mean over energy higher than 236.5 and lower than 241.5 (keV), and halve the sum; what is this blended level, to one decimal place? 44.2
